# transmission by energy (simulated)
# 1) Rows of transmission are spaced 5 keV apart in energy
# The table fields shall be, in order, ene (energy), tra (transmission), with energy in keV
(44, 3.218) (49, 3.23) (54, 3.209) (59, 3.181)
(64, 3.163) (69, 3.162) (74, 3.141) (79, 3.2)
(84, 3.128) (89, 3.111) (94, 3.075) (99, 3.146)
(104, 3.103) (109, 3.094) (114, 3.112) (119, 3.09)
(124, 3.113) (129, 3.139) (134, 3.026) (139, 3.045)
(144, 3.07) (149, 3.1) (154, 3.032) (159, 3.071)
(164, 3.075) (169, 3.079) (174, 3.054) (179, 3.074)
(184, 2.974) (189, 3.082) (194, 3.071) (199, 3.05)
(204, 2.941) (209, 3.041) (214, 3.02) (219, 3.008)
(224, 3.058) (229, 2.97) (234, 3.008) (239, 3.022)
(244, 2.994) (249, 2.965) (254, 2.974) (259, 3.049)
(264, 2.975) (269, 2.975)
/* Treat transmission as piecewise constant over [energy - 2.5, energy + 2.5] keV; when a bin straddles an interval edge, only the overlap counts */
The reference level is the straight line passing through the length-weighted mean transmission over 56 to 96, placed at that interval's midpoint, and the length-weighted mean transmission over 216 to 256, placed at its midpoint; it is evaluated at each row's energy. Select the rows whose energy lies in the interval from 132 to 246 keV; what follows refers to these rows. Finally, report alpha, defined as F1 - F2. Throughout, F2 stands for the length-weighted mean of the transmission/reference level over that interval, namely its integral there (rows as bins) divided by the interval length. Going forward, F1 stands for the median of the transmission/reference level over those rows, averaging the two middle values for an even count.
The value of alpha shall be 0.0021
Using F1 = 1.00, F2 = 1.00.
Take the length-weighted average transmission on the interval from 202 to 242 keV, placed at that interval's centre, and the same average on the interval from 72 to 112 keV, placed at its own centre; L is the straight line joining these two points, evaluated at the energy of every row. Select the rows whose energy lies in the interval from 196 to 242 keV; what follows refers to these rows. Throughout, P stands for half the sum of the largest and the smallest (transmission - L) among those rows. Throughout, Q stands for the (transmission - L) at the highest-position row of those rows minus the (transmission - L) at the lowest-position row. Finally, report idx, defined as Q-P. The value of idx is 0.02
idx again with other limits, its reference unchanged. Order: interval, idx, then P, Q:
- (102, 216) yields 0.03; -0.018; 0.014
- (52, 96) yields -0.11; 0.008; -0.099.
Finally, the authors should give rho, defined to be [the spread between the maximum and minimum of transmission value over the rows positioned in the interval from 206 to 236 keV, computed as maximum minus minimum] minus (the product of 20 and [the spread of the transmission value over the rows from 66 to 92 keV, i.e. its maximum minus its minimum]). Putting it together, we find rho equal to -1.7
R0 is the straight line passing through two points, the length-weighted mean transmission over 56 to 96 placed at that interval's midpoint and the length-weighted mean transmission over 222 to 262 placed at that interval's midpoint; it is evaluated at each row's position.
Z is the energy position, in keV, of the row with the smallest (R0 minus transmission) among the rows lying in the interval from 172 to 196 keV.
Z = 189 keV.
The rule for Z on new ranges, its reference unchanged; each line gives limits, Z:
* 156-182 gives 179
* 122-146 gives 129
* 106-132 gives 129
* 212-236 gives 224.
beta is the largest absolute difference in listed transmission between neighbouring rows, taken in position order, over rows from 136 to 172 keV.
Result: 0.068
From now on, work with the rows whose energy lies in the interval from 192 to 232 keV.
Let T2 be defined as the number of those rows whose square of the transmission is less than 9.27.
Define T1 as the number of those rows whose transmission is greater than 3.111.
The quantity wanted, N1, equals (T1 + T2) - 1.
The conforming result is 4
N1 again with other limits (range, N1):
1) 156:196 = 0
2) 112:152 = 3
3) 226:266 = 6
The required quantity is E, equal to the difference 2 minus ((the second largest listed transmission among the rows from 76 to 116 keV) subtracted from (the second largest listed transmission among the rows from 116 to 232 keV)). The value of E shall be 2.03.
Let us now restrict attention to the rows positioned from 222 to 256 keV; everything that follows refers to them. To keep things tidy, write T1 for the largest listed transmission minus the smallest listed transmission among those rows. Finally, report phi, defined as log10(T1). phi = -1.03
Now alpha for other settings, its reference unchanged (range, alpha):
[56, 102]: 0.0012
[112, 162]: 0.0014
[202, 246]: 0.0015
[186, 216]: 0.0049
